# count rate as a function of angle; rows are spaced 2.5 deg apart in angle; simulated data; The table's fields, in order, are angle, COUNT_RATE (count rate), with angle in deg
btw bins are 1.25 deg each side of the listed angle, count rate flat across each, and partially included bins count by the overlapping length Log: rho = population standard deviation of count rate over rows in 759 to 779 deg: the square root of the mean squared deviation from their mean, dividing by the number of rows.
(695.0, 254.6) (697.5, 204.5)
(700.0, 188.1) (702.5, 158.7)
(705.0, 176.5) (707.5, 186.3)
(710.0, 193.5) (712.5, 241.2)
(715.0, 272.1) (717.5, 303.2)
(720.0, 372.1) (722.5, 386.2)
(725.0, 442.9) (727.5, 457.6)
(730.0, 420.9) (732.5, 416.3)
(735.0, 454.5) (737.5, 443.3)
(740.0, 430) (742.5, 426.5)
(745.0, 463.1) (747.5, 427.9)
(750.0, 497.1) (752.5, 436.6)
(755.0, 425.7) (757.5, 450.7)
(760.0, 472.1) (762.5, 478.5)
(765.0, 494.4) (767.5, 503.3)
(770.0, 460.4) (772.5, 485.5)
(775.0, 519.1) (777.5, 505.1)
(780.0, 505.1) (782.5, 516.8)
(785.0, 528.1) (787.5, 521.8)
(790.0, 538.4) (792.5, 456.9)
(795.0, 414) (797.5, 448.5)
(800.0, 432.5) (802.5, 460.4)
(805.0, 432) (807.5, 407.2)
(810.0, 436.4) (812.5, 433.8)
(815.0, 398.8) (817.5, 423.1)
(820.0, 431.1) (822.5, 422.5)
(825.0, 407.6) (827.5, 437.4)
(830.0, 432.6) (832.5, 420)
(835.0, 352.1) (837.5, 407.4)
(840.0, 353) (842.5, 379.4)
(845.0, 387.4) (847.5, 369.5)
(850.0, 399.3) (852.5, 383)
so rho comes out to 18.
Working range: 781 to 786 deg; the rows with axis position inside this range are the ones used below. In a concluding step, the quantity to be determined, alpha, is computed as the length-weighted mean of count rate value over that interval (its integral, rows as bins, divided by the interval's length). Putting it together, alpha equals 521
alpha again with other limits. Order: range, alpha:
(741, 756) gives 446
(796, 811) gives 436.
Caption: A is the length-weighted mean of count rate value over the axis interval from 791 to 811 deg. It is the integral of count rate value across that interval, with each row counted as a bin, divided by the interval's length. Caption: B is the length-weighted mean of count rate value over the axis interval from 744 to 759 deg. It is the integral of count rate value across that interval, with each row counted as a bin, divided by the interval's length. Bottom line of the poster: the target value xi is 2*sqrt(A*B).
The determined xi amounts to 887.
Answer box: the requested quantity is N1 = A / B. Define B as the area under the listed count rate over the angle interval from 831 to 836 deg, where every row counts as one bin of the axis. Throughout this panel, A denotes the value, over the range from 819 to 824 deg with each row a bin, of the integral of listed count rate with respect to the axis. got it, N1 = 1.09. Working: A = 2128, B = 1950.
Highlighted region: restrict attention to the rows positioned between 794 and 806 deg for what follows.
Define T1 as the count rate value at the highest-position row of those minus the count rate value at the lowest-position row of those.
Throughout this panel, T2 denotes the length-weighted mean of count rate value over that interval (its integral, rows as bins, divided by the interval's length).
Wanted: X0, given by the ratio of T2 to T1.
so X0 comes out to 24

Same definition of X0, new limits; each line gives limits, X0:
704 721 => 1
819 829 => 67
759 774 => 36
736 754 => -67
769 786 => 7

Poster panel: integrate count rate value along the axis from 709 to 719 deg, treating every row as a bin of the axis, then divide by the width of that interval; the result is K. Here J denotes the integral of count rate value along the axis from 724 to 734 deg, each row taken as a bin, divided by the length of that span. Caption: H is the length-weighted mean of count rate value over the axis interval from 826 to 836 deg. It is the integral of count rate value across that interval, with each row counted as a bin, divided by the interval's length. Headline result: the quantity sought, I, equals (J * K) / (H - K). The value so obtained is 721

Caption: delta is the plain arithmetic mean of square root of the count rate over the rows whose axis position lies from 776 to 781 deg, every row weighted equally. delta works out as 22.5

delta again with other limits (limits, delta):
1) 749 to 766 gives 21.6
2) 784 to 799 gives 22.0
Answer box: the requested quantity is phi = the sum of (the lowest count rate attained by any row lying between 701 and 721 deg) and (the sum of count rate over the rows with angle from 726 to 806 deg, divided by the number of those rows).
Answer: 625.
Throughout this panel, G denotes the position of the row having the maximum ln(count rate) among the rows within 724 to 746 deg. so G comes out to 745.0 deg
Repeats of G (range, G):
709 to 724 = 722.5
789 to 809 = 790.0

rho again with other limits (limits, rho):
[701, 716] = 39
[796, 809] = 18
